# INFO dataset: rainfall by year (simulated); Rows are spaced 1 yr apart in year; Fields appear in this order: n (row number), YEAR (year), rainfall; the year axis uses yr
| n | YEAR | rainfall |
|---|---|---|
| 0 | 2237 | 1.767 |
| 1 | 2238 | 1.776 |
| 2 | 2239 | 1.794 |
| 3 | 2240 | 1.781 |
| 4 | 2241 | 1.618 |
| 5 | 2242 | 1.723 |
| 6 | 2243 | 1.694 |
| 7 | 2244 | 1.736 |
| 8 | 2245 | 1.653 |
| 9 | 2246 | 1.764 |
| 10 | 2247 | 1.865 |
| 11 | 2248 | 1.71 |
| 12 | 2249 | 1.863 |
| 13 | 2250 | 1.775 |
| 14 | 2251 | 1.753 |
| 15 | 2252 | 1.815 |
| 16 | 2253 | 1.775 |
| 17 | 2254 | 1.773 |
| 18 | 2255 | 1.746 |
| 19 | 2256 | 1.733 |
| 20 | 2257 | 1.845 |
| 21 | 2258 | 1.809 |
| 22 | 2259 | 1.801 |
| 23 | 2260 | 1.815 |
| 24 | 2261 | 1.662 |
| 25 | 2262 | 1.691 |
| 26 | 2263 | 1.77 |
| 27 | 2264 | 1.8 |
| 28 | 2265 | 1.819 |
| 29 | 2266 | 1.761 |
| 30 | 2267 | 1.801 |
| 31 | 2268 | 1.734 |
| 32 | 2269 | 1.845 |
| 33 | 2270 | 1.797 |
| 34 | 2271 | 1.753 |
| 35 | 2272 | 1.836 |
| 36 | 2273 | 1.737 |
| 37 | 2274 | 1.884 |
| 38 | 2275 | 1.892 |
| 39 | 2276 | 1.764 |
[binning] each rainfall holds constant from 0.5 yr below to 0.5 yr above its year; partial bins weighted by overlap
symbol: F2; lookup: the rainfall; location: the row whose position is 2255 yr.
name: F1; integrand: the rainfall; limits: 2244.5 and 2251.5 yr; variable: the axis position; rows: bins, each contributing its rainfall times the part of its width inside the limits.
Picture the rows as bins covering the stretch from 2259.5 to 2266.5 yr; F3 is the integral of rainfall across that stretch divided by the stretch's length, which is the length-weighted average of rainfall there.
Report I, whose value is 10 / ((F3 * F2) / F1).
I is 40.3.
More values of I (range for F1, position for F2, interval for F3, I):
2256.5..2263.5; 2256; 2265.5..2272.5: 40.0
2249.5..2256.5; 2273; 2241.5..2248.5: 41.0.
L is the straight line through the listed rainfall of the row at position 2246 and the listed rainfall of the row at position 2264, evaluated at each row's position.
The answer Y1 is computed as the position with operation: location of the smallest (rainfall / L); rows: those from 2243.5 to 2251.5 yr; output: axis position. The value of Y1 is 2245 yr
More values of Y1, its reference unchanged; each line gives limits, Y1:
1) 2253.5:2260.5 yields 2256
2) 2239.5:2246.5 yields 2241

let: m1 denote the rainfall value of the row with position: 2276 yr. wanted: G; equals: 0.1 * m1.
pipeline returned 0.176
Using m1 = 1.764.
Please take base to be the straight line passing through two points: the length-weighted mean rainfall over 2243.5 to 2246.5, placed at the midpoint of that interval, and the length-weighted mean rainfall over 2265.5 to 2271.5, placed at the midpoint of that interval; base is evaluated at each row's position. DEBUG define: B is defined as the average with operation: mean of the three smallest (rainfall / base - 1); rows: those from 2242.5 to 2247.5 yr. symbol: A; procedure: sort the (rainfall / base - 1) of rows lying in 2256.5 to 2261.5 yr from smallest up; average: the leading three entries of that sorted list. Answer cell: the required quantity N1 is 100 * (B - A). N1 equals -1.2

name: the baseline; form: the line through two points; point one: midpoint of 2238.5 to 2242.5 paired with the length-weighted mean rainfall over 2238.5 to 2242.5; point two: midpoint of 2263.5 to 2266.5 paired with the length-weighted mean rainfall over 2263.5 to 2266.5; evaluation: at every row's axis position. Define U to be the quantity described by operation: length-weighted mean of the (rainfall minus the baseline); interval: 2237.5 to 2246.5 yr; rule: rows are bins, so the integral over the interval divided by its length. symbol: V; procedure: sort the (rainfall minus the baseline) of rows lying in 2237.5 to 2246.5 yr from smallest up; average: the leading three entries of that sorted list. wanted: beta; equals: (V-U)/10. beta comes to -0.007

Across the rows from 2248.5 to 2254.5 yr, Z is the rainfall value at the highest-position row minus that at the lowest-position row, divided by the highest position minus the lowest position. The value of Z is -0.018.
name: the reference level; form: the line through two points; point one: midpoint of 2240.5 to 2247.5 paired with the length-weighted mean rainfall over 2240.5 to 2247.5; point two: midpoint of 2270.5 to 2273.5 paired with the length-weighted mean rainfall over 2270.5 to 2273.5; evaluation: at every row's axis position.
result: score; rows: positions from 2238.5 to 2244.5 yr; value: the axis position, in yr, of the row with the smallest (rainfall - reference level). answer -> 2241 yr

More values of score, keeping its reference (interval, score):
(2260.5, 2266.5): 2261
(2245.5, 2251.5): 2248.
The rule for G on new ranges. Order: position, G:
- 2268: 0.173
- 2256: 0.173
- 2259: 0.180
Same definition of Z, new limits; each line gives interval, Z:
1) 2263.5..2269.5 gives 0.009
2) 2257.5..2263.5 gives -0.008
